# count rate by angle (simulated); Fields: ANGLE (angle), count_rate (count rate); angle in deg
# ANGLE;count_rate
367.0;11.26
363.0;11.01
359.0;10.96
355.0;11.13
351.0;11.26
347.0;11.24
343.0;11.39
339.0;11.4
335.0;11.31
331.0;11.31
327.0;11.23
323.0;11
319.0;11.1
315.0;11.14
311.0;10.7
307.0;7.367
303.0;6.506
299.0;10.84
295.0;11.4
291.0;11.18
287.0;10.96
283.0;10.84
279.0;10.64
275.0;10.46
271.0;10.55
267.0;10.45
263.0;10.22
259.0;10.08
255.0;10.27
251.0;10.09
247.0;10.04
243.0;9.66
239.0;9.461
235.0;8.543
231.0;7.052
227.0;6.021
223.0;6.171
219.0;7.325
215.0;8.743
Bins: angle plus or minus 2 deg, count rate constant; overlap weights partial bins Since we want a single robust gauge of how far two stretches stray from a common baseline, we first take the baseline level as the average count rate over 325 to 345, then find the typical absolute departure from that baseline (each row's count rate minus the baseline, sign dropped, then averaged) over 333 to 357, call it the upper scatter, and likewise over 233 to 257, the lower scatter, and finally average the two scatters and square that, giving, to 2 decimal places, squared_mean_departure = 0.75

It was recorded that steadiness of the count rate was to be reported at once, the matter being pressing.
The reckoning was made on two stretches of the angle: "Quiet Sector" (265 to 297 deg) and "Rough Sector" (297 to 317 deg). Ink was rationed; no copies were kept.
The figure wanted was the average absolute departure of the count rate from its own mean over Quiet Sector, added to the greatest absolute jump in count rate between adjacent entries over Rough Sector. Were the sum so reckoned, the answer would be 4.6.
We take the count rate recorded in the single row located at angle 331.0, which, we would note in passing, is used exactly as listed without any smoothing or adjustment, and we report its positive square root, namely 3.36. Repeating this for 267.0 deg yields 3.23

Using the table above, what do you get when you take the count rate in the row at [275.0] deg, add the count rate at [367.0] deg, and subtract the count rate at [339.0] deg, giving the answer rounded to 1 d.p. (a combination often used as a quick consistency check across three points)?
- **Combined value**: 10.3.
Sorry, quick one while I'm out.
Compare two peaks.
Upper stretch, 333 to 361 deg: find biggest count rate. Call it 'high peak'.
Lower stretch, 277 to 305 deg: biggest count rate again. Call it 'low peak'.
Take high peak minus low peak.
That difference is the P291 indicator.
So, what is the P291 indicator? 0.0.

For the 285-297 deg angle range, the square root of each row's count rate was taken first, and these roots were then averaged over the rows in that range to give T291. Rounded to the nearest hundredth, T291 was 3.34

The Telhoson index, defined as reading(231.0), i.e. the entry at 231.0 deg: 7.052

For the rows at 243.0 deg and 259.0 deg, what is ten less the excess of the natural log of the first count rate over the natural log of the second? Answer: 10.0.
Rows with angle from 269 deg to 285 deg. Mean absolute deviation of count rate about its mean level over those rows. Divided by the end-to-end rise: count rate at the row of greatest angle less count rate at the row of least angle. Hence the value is 0.41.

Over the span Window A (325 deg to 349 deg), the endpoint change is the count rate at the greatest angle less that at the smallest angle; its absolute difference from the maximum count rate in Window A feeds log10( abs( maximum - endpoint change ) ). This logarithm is 1.06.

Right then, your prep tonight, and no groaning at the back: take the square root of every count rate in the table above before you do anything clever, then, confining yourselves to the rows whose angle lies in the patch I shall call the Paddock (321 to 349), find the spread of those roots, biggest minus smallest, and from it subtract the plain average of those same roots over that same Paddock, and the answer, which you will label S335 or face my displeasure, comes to -3.30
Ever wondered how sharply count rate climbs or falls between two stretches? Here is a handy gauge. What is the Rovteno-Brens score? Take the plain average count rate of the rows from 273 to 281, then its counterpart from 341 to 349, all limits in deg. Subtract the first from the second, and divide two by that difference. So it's 2.6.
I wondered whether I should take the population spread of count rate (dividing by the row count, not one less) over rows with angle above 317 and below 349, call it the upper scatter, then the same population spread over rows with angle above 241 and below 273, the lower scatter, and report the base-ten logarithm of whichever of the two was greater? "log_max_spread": -0.59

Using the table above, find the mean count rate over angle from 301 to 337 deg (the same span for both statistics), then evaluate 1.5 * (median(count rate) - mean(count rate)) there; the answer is 1.37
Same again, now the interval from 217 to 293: 0.92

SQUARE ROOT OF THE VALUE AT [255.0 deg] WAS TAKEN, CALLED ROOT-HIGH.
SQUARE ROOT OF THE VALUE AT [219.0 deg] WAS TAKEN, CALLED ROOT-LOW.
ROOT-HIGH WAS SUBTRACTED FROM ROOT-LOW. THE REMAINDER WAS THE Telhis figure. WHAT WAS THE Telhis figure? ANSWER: -0.50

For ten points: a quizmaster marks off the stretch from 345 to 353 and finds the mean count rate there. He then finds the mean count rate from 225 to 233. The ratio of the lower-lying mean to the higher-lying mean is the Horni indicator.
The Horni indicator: 0.58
